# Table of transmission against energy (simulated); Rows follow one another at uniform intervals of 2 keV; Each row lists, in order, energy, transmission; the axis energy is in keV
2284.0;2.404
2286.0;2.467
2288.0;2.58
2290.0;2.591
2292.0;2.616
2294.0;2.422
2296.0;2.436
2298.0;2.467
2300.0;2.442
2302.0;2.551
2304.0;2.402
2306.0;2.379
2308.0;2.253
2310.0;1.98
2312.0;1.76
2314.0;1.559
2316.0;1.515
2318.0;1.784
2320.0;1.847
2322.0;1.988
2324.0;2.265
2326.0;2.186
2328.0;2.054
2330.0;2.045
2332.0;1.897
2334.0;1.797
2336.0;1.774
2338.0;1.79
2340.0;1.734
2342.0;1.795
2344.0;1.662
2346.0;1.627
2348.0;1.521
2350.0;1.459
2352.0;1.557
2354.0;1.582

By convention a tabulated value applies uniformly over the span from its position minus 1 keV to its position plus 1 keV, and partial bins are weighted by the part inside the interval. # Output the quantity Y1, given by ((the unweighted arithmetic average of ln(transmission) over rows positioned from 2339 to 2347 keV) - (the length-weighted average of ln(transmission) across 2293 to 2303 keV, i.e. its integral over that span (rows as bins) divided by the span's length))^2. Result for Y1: 0.14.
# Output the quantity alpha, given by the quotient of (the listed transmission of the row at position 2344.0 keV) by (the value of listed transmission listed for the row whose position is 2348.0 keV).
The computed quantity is 1.1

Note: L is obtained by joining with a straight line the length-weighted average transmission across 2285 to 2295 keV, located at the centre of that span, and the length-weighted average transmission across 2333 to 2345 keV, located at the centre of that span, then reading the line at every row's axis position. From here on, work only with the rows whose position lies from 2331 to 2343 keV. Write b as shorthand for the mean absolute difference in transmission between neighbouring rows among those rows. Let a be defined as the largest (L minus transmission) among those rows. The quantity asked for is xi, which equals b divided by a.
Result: 1.3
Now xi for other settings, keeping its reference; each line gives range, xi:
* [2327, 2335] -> 2.1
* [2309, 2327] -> 0.3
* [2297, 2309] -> -28.3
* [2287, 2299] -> 1.1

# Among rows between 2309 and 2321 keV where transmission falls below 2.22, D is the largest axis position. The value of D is 2320.0 keV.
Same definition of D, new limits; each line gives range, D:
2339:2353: 2352.0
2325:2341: 2340.0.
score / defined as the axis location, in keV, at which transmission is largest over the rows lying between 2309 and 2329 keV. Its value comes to 2324.0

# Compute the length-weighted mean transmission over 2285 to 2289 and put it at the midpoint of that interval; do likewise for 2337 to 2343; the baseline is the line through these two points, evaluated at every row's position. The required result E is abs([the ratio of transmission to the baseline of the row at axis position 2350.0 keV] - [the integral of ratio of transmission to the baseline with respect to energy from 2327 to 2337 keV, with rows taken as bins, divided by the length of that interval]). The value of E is 0.119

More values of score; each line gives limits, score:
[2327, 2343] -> 2328.0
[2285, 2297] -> 2292.0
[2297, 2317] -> 2302.0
